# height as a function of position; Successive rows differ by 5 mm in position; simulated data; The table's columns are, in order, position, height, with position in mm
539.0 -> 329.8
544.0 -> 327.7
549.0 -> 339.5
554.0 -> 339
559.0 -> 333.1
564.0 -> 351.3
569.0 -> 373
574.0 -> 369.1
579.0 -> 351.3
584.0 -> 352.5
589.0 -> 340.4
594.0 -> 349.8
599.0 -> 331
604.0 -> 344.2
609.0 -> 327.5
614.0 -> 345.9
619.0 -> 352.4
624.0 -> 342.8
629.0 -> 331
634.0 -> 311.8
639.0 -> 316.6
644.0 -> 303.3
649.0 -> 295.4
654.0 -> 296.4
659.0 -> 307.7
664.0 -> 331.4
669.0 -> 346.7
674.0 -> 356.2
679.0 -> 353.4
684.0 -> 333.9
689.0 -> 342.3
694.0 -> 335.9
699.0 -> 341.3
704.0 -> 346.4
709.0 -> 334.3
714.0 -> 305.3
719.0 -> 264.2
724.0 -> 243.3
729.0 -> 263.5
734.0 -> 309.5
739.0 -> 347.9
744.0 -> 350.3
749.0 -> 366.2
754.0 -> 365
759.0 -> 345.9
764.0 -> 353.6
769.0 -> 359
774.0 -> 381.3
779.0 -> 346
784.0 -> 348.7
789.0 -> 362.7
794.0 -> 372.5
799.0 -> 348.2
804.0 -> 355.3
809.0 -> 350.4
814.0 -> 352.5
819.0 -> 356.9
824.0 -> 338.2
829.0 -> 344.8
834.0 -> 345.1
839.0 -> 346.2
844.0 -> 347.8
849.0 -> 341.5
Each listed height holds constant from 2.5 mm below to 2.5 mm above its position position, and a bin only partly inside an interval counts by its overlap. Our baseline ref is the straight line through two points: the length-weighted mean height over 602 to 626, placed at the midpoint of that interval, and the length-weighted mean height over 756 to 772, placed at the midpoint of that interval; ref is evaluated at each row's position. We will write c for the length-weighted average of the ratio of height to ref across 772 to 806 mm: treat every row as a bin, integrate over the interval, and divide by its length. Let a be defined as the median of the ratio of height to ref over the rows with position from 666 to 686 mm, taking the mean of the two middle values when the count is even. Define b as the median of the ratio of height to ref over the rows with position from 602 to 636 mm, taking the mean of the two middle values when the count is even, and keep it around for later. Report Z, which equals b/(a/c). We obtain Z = 1.00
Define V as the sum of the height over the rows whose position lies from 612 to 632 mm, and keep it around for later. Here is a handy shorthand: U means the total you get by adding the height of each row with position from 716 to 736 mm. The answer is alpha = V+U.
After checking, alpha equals 2453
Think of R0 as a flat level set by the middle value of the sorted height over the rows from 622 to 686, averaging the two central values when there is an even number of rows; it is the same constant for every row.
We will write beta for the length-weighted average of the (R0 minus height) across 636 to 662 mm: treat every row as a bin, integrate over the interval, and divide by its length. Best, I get 26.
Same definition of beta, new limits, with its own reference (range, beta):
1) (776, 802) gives -25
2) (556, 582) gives -24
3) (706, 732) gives 47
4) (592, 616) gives -8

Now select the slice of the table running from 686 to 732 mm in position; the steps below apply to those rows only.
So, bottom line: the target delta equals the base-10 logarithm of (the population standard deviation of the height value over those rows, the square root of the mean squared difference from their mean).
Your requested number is 1.6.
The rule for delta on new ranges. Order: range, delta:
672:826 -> 1.5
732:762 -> 1.3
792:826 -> 1.0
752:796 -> 1.1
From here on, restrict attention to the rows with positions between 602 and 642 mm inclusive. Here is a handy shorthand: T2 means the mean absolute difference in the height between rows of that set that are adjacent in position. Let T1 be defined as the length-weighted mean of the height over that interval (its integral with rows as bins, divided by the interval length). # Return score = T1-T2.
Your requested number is 321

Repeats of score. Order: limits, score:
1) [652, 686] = 319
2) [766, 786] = 339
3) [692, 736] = 282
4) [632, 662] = 298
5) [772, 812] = 344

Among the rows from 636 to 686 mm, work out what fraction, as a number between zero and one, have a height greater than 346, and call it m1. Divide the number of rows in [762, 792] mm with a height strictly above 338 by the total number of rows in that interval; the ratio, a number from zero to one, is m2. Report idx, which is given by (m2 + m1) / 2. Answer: 0.65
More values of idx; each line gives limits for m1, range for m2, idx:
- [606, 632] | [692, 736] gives 0.21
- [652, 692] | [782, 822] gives 0.69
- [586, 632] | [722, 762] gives 0.42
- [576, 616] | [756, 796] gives 0.69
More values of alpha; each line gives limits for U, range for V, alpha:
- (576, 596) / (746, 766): 2825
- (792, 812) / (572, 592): 2840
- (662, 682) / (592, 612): 2740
